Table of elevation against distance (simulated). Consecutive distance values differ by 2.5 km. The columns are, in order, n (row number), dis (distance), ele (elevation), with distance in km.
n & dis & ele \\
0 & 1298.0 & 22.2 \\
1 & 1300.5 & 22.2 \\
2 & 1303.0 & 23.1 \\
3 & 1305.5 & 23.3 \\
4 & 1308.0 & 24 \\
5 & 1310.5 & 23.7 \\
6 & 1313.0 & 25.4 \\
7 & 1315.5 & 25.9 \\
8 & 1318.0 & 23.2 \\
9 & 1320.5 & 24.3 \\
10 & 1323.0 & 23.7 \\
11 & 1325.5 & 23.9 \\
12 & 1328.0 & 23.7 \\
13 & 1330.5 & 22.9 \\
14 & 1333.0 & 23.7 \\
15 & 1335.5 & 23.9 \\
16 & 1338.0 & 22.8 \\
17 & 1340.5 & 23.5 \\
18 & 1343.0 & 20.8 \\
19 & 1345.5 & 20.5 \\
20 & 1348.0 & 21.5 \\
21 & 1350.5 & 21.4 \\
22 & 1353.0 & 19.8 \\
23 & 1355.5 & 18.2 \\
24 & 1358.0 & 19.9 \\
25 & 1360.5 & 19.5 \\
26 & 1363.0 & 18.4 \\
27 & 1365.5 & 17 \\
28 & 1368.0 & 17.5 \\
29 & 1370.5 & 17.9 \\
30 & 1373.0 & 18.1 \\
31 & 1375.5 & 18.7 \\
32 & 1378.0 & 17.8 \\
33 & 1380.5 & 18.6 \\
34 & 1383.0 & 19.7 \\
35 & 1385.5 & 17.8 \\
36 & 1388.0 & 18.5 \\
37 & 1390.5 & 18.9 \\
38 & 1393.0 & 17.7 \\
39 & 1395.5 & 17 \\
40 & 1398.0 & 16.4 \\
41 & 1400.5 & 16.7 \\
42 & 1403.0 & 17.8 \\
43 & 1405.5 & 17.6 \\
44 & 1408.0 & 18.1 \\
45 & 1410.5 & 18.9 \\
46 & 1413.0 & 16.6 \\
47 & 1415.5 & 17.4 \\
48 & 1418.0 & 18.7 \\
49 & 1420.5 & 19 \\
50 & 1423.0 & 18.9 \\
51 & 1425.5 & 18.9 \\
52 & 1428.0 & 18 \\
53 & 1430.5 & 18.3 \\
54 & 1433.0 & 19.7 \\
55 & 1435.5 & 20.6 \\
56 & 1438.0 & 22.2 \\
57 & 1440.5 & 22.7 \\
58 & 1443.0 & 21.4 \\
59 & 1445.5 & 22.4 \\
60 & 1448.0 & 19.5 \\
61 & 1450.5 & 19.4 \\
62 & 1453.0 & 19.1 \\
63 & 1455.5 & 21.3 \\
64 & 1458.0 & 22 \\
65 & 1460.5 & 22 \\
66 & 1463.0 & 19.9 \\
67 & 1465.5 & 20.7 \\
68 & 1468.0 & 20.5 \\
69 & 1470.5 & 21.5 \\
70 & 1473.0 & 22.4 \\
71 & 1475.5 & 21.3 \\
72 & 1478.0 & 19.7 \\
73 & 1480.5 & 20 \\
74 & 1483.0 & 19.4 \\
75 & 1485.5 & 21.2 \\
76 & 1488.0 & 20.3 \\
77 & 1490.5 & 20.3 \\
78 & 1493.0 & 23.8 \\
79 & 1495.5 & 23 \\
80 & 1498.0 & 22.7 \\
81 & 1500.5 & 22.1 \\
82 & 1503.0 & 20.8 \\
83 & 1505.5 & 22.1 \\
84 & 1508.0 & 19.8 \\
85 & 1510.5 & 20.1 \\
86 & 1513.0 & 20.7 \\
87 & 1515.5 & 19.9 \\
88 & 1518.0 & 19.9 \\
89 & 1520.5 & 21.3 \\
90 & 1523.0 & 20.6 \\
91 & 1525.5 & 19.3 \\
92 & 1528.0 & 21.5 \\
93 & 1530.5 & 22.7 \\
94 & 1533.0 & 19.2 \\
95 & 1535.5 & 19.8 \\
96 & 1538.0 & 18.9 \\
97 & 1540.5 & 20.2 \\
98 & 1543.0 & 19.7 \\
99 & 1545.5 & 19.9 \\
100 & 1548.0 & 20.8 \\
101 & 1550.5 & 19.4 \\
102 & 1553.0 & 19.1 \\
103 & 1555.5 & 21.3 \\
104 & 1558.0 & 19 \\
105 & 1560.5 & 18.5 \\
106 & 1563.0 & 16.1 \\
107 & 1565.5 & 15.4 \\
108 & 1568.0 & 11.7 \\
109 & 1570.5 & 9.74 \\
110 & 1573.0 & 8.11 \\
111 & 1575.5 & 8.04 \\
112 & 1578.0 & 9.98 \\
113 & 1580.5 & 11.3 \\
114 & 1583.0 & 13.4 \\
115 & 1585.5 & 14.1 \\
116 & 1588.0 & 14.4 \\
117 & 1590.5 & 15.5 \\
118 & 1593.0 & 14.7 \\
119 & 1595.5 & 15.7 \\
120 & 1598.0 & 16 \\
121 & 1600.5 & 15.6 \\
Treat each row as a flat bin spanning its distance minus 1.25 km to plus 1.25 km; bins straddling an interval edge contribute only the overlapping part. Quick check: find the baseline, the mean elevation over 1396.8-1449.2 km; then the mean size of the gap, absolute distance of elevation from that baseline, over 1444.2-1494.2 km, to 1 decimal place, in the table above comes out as 1.8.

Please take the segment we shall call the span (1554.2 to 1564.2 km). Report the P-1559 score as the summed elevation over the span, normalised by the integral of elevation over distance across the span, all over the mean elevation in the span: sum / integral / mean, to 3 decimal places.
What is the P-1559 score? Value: 0.021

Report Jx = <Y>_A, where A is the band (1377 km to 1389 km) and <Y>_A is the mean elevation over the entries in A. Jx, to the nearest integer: 18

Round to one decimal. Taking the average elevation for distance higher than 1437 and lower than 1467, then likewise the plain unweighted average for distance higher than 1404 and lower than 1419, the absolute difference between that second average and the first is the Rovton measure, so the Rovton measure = 3.2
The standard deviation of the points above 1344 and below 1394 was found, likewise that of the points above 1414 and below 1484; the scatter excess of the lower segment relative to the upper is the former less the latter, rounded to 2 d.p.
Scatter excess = -0.22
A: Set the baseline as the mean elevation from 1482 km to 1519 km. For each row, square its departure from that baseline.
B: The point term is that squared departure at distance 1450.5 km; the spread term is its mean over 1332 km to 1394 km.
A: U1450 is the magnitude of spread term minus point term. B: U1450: 3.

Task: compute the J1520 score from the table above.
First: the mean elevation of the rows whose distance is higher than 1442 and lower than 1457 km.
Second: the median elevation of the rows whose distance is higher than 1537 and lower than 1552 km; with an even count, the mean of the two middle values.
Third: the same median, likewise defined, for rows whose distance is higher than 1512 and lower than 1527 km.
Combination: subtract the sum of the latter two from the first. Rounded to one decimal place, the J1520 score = -19.5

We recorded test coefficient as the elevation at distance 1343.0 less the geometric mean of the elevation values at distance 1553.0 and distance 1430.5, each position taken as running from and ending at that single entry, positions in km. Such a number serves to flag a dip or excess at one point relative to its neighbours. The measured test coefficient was 2.1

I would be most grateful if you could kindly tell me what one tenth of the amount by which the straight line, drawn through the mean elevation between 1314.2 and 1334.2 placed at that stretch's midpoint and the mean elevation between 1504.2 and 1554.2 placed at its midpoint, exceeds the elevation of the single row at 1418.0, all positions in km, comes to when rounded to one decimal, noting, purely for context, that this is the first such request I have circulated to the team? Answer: 0.4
